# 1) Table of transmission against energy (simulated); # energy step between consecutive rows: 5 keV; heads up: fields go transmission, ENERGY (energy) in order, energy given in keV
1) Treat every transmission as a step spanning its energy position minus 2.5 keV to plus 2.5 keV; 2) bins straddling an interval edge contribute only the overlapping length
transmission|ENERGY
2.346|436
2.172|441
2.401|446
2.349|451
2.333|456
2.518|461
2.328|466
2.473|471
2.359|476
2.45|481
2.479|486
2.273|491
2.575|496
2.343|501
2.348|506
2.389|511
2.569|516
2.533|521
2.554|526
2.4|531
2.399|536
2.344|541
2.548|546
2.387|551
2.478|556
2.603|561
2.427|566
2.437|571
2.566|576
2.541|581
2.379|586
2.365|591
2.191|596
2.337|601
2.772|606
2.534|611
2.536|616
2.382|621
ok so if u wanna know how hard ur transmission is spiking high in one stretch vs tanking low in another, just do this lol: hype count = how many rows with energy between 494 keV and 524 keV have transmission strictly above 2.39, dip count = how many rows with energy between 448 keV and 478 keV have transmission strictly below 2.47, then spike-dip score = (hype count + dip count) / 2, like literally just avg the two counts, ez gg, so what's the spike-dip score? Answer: 3.5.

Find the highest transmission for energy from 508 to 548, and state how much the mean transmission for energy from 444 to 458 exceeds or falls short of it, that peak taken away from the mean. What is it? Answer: -0.208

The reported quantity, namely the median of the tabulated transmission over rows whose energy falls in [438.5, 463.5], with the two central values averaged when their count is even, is 2.35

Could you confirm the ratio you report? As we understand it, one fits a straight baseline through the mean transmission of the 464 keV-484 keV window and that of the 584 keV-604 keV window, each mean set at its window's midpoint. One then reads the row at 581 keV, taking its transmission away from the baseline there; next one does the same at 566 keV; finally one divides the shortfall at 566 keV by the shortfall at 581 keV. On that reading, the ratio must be 0.4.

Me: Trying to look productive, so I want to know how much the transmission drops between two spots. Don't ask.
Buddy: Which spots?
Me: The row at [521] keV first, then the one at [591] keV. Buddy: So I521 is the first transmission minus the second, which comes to 0.17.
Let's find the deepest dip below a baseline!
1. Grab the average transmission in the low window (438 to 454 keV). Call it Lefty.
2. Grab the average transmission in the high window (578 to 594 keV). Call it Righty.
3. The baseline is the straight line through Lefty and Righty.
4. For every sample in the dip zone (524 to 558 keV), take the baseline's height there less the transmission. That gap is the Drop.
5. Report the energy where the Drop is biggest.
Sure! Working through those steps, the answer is 541 keV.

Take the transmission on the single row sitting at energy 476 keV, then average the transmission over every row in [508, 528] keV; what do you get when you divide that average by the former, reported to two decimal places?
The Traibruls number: 1.06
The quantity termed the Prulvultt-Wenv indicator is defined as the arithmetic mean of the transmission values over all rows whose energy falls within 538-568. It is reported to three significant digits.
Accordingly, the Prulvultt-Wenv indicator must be 2.46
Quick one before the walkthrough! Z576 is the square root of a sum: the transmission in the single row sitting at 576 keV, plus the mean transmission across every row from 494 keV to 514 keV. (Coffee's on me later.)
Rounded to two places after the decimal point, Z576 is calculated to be 2.23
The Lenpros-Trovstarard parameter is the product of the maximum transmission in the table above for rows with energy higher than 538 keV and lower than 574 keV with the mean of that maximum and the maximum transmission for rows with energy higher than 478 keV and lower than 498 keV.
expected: 6.74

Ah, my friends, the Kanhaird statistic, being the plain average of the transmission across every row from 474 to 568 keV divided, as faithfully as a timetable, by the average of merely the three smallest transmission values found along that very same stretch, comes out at 1.05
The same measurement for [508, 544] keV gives 1.03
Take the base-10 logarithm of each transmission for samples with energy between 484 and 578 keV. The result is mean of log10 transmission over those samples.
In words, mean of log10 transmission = 0.390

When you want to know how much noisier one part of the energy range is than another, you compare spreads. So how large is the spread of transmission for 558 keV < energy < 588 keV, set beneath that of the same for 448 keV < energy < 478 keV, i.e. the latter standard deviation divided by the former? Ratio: 0.91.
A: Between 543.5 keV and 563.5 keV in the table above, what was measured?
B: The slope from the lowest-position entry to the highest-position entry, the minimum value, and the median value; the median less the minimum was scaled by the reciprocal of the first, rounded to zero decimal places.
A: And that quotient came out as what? 34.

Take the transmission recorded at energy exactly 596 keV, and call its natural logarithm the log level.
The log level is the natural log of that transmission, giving 0.78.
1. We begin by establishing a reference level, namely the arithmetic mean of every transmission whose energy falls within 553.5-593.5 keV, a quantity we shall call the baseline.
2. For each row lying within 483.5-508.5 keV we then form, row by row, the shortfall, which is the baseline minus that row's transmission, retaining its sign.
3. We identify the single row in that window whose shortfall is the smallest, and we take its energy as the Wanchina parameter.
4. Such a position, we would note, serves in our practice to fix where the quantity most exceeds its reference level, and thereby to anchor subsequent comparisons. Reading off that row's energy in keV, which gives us 496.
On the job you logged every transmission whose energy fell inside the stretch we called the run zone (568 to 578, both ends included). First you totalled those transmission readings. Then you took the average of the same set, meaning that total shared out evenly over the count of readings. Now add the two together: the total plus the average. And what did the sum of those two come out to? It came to 7.5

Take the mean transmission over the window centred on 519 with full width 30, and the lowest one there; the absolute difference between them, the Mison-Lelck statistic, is 0.12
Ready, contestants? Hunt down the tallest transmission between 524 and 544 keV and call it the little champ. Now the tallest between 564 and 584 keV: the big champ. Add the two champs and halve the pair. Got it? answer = 2.56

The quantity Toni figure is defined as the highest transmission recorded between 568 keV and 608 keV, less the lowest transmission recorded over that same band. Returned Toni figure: 0.58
